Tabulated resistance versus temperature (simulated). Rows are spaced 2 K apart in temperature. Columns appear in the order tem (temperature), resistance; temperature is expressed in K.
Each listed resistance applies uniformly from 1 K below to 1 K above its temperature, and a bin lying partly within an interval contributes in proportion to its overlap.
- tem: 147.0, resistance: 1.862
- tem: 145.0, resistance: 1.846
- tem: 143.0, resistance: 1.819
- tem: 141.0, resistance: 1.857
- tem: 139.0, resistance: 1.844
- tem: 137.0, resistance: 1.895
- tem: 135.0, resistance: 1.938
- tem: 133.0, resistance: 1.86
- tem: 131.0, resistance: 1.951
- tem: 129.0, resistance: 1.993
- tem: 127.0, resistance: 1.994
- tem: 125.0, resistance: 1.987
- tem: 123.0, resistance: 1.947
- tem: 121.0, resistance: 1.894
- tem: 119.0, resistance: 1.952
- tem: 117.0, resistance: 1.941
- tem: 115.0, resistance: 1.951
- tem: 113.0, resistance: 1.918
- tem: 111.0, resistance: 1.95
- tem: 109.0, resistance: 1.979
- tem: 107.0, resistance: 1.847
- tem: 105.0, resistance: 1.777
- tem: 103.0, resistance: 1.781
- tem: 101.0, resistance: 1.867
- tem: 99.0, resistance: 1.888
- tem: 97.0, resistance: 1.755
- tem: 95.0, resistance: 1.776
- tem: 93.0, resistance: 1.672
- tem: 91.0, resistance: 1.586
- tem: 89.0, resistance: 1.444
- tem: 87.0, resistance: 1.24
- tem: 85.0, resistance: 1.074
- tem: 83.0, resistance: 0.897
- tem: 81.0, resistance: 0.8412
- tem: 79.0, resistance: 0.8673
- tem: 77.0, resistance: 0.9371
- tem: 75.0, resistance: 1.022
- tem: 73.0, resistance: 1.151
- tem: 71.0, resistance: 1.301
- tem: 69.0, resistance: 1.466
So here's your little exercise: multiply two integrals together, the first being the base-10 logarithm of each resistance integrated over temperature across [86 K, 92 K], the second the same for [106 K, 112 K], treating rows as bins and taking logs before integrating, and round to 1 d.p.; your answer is 1.5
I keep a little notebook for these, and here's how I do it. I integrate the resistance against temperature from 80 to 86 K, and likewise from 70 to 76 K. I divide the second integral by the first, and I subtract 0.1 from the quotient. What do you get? 1.1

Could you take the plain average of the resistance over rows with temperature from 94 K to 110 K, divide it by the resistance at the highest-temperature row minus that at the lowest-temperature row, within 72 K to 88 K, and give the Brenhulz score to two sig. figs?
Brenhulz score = 21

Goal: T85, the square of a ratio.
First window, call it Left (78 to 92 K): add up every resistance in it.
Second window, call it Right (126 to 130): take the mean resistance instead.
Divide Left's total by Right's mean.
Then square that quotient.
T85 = 16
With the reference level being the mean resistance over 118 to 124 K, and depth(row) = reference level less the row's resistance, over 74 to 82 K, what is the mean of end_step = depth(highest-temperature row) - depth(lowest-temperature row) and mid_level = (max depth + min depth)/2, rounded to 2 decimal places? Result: 0.59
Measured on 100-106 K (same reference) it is 0.10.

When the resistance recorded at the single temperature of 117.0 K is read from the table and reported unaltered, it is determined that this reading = 1.941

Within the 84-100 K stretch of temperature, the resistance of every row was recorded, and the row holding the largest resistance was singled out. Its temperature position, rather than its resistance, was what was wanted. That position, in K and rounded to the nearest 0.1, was 99.0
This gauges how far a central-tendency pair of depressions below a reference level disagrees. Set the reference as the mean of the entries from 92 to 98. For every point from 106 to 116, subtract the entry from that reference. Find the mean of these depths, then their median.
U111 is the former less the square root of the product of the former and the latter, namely -0.40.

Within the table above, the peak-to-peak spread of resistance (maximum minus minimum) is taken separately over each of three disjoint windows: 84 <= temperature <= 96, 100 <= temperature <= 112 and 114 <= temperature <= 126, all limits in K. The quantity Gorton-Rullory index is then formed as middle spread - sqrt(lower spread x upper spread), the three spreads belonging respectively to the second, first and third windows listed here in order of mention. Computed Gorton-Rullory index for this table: -0.05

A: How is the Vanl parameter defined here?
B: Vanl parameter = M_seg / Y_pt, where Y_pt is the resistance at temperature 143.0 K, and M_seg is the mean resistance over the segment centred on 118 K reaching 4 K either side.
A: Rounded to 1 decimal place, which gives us 1.1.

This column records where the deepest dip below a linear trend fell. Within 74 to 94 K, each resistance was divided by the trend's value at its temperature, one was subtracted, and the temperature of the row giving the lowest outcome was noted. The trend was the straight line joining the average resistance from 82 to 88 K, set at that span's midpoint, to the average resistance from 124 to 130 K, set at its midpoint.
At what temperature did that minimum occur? 81.0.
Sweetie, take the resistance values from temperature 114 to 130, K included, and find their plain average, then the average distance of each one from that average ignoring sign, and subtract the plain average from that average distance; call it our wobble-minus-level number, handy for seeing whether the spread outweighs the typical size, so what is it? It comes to -1.93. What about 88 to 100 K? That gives -1.57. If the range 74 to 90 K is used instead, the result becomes -0.88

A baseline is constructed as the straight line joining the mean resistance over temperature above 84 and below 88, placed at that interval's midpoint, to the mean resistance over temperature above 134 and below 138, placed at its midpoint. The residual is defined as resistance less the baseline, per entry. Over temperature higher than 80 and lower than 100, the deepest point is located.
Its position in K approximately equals 81.0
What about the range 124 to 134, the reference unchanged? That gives 133.0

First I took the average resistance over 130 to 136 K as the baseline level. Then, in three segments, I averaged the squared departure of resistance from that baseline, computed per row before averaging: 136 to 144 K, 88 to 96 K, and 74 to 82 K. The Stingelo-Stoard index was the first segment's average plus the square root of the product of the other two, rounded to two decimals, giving 0.33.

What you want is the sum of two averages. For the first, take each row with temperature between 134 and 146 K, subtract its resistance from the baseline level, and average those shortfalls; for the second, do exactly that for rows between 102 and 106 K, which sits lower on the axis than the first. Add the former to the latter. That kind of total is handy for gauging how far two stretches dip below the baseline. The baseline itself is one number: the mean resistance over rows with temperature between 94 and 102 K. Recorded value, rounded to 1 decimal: 0.0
